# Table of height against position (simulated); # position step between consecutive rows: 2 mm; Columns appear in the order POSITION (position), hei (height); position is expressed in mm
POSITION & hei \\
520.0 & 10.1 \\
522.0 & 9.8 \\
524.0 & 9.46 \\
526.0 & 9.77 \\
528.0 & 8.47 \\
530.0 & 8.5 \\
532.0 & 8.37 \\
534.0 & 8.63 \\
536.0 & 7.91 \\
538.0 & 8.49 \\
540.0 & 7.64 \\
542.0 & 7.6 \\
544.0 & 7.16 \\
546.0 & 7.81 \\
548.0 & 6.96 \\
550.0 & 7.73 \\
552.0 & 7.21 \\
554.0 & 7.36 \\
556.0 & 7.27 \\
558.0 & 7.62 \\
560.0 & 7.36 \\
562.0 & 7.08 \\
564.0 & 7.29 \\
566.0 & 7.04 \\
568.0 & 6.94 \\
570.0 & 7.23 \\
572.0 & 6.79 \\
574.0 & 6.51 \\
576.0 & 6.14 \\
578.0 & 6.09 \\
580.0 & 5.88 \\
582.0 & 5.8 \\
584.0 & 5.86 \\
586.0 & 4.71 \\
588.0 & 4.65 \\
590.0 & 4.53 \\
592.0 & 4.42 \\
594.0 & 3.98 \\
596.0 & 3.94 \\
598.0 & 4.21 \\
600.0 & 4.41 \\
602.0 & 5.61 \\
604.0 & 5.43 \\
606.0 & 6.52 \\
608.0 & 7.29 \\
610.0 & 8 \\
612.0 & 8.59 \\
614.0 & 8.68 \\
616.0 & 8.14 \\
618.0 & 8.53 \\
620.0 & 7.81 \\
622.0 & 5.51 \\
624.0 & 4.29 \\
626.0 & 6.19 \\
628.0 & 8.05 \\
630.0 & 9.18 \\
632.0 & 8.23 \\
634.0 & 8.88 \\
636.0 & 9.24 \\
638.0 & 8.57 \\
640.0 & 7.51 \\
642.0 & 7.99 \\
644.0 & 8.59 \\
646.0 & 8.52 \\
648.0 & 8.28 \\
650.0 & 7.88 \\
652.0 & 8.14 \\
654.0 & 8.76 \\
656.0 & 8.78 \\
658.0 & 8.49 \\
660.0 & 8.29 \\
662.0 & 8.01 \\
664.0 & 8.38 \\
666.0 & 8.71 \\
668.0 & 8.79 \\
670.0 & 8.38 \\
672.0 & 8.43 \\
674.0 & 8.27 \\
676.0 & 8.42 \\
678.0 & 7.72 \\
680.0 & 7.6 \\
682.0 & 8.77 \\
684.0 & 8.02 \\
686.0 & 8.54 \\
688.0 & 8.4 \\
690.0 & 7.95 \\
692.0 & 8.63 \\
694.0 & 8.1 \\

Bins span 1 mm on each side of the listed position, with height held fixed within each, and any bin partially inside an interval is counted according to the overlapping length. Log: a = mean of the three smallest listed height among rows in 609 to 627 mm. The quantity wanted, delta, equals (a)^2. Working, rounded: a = 5.3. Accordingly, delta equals 28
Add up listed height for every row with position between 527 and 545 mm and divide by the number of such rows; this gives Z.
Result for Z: 8.1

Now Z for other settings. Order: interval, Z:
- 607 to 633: 7.6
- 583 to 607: 4.9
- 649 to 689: 8.3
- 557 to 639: 6.6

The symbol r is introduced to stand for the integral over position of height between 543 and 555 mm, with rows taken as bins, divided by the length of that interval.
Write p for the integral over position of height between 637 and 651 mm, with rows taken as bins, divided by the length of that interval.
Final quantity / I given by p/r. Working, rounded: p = 8.2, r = 7.4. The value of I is 1.11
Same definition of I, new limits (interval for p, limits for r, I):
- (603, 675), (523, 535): 0.90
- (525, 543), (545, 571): 1.15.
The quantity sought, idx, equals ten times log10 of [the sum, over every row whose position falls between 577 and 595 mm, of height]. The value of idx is 16.6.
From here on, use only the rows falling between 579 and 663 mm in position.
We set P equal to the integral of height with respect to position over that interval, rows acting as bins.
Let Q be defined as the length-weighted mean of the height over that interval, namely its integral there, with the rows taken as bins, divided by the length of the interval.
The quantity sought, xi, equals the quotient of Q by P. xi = 0.012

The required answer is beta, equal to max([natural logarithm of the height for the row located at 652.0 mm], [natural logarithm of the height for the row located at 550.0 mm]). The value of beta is 2.10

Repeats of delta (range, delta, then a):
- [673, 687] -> 61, 7.8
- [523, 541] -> 64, 8.0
